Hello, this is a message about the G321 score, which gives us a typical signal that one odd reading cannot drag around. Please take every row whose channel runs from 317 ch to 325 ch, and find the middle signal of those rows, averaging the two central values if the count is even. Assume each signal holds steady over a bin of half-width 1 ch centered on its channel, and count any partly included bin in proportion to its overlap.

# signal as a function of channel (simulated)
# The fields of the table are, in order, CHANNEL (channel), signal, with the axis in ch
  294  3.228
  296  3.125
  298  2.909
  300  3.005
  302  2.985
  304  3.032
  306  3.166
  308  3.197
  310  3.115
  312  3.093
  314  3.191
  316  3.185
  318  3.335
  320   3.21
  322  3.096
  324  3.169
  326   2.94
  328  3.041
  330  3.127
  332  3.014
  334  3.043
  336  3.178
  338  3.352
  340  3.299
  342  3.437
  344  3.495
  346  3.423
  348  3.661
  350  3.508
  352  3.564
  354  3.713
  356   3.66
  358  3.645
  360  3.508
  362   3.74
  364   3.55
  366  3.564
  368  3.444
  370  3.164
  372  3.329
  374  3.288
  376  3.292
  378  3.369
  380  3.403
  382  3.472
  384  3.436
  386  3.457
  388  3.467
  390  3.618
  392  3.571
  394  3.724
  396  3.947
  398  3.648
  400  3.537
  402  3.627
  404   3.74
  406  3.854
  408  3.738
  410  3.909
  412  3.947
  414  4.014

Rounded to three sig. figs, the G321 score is 3.19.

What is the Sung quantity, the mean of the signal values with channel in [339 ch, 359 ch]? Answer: 3.54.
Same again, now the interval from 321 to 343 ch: 3.15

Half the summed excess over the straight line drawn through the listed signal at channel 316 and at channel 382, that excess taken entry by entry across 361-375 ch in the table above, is 0.1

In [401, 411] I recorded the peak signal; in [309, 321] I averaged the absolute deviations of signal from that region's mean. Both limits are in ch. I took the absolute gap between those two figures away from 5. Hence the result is 1.15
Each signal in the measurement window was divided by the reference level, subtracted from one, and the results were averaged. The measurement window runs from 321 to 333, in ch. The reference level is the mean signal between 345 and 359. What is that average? 0.15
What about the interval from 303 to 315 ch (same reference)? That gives 0.13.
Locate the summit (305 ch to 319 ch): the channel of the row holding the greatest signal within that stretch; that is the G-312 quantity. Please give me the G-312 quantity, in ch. 318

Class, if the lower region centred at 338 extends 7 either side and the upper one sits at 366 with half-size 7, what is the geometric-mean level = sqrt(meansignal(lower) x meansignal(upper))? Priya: 3.36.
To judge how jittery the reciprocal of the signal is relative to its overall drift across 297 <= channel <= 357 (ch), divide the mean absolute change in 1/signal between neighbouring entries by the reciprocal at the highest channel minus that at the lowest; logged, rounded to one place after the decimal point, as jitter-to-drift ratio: -0.1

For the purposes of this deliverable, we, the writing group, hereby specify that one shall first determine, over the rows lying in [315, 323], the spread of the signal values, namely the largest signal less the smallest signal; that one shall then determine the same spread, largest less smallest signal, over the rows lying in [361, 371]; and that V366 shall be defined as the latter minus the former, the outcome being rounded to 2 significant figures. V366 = 0.34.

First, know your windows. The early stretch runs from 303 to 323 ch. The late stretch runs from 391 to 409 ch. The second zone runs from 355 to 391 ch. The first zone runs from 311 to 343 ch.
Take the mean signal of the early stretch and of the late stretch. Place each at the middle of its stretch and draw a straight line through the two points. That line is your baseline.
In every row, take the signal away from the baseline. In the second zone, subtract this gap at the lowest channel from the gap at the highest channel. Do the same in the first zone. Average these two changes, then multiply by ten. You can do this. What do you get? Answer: 0.5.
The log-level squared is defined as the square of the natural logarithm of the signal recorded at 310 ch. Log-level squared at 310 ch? 1.29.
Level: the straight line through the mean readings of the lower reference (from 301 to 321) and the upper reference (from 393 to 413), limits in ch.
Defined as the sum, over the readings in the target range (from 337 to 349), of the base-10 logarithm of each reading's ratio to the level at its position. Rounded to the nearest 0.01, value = 0.06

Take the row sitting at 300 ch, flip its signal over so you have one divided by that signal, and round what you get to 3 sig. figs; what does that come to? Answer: 0.333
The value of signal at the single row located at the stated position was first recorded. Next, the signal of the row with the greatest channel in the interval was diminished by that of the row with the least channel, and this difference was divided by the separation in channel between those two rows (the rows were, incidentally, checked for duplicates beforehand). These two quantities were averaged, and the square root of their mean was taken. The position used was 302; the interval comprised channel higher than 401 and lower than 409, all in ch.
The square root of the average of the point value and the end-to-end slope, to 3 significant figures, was 1.23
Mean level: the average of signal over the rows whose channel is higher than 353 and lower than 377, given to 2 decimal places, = 3.49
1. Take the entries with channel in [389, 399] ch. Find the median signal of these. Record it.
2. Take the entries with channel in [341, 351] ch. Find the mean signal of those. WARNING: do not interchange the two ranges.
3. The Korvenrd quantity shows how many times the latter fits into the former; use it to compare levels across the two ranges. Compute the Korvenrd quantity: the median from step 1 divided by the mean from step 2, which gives 1.04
